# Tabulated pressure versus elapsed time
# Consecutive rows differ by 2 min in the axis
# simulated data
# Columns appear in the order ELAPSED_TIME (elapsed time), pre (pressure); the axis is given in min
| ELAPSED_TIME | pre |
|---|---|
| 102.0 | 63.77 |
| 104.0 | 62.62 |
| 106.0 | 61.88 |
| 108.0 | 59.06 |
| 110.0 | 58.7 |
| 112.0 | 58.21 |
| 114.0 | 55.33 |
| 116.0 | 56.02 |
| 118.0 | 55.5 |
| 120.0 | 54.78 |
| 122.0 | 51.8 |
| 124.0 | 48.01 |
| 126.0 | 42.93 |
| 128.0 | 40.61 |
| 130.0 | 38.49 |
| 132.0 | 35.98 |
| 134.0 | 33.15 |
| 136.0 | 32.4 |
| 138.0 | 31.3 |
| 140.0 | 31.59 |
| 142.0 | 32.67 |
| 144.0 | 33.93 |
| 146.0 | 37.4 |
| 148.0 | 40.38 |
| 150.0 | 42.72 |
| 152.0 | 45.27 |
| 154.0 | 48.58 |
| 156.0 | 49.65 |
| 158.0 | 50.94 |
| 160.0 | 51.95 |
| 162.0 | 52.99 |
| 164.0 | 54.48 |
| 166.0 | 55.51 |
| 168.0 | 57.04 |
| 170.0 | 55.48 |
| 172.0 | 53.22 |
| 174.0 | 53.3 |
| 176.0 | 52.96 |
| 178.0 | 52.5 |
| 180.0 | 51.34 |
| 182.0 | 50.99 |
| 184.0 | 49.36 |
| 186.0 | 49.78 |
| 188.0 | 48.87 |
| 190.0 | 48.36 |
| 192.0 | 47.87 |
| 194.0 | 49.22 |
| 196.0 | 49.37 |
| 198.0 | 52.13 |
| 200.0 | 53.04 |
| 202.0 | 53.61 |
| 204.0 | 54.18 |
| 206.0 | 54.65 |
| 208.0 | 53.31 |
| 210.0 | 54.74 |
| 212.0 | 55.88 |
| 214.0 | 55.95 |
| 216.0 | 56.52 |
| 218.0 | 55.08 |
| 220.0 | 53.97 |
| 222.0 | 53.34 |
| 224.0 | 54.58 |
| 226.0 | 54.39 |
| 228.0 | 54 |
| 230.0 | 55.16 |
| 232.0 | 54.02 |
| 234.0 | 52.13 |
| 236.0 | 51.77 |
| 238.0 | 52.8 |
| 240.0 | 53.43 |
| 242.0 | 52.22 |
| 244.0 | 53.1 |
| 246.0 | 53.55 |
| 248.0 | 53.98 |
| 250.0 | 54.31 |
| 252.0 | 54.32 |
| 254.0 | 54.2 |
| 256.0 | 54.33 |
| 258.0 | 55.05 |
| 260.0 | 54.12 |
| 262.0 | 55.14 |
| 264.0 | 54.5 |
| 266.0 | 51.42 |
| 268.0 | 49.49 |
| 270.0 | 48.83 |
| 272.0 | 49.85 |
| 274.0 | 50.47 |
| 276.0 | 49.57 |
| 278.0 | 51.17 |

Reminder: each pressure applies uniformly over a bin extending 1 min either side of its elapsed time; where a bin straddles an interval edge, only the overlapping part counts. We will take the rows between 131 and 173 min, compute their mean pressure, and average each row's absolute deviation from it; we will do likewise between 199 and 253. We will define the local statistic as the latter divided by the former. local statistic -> 0.10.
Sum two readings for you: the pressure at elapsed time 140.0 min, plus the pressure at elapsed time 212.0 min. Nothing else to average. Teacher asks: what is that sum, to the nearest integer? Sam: 87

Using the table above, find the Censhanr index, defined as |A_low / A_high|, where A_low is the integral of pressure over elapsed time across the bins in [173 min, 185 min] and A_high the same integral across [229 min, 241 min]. 0.97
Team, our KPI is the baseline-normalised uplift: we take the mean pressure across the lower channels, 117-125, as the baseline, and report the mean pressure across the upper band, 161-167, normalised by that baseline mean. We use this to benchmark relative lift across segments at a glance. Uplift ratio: 1.03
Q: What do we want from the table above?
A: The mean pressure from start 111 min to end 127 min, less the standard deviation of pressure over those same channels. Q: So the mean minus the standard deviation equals 48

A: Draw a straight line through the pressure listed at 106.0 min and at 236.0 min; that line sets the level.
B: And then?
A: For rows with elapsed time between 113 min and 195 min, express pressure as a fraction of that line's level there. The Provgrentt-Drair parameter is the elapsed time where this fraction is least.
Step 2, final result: 138.0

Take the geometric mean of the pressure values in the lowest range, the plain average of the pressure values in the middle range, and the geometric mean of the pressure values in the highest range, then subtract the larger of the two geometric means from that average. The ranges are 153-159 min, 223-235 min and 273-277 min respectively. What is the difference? 4.0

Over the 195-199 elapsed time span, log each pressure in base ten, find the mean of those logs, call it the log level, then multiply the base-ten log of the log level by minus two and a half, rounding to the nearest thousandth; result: -0.579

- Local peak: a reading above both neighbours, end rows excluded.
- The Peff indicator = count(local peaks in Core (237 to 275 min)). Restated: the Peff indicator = 4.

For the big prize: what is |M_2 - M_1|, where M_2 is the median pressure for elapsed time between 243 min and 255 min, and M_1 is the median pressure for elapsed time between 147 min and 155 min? 10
